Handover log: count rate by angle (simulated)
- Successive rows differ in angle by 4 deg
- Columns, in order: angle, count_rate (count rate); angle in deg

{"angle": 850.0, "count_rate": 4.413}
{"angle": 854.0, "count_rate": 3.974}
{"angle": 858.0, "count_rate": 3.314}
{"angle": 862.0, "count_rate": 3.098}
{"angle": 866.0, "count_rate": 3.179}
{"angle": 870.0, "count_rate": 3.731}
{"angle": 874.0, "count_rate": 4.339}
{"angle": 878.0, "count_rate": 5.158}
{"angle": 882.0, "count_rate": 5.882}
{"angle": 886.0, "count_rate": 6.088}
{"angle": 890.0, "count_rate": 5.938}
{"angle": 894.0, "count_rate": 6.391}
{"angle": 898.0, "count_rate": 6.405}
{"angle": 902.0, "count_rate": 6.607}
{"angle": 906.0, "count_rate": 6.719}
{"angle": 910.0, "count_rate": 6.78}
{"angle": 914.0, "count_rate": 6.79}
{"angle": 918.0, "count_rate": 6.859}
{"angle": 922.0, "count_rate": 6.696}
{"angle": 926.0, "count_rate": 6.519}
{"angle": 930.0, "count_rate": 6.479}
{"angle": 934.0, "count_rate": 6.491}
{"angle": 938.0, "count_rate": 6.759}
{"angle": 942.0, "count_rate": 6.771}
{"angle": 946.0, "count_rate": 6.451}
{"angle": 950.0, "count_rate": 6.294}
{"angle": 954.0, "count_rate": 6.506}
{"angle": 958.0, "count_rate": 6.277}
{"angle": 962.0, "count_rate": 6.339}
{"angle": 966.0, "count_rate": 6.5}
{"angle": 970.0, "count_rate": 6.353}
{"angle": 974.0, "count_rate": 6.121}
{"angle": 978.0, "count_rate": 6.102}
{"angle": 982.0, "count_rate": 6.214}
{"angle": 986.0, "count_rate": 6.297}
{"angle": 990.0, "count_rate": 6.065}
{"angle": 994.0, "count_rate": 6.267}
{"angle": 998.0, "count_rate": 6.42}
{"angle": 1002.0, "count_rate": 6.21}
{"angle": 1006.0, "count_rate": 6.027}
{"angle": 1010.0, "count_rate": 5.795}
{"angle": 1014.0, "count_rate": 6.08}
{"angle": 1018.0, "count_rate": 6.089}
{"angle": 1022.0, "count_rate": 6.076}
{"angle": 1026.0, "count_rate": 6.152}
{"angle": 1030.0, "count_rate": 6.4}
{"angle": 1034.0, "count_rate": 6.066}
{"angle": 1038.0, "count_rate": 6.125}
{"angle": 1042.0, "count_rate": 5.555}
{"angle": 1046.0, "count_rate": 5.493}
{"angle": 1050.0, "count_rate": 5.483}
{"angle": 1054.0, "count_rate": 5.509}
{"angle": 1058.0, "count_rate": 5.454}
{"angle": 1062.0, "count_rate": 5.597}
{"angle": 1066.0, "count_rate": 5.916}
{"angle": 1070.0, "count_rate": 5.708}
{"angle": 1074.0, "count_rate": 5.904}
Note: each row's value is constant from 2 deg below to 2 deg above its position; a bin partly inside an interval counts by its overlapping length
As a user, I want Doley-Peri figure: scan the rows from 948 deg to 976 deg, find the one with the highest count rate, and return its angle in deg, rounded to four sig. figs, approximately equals 954.0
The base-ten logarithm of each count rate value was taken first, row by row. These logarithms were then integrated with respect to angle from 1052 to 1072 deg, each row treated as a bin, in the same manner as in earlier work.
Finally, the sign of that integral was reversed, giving -15.0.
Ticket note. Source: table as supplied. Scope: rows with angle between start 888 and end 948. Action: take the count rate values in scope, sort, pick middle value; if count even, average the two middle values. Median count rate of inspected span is 6.61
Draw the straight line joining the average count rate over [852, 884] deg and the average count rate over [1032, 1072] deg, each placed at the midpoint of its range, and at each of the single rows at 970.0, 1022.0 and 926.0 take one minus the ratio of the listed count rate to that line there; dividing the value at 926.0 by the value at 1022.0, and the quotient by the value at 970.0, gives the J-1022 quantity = -13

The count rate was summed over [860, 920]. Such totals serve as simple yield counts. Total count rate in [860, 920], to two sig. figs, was 84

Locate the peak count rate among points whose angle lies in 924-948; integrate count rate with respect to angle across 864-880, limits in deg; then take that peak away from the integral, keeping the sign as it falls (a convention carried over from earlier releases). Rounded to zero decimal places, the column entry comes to 59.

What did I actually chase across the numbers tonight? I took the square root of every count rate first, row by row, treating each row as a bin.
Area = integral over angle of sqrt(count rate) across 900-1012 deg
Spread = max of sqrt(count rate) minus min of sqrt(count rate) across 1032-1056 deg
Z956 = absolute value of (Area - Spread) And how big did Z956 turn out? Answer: 284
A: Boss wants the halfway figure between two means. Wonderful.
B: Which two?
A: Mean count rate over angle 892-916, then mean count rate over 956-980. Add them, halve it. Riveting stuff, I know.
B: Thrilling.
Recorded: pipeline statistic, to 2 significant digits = 6.4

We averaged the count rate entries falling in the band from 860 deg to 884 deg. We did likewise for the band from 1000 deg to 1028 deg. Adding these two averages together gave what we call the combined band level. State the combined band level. 10.3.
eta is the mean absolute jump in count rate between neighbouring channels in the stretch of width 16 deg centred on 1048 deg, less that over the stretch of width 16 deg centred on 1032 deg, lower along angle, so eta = -0.18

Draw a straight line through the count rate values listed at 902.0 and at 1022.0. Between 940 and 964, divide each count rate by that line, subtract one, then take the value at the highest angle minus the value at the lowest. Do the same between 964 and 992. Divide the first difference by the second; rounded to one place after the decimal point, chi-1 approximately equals 1.0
